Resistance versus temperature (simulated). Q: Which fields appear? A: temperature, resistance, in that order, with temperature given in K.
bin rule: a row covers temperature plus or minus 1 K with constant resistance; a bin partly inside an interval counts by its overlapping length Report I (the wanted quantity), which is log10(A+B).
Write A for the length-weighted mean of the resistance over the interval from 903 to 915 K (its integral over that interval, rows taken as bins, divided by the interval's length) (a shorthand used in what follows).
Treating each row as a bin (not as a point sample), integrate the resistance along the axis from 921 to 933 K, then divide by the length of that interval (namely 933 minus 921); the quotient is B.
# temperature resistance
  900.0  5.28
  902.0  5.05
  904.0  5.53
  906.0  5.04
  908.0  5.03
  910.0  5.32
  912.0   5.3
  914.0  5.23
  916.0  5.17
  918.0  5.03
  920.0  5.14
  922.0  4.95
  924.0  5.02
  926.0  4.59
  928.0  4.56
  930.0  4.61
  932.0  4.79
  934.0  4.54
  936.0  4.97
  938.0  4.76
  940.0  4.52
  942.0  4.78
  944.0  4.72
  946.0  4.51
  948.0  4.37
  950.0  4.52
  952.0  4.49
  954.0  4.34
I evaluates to 1.000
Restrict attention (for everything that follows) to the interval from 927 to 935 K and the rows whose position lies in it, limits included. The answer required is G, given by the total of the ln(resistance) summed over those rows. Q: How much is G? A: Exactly 6.1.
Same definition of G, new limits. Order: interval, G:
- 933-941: 6.2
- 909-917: 6.6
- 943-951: 6.0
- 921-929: 6.3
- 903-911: 6.6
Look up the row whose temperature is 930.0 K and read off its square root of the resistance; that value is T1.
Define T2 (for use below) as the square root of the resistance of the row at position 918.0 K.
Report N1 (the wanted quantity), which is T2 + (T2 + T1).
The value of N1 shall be 6.63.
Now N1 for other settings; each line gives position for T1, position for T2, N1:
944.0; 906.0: 6.66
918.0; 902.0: 6.74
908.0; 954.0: 6.41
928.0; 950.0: 6.39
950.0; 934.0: 6.39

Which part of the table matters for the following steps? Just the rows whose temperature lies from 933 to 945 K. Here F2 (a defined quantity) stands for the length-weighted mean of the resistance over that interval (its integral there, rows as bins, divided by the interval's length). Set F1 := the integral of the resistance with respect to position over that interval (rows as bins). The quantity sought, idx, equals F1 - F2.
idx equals 51.9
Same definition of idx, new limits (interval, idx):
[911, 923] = 56.5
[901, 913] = 57.3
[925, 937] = 51.4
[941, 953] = 50.2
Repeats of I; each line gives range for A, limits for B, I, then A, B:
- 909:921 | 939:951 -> 0.990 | 5.2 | 4.57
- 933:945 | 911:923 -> 0.994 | 4.7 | 5.14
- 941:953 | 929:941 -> 0.967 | 4.6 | 4.70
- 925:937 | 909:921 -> 0.995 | 4.7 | 5.20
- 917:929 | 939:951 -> 0.976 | 4.9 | 4.57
